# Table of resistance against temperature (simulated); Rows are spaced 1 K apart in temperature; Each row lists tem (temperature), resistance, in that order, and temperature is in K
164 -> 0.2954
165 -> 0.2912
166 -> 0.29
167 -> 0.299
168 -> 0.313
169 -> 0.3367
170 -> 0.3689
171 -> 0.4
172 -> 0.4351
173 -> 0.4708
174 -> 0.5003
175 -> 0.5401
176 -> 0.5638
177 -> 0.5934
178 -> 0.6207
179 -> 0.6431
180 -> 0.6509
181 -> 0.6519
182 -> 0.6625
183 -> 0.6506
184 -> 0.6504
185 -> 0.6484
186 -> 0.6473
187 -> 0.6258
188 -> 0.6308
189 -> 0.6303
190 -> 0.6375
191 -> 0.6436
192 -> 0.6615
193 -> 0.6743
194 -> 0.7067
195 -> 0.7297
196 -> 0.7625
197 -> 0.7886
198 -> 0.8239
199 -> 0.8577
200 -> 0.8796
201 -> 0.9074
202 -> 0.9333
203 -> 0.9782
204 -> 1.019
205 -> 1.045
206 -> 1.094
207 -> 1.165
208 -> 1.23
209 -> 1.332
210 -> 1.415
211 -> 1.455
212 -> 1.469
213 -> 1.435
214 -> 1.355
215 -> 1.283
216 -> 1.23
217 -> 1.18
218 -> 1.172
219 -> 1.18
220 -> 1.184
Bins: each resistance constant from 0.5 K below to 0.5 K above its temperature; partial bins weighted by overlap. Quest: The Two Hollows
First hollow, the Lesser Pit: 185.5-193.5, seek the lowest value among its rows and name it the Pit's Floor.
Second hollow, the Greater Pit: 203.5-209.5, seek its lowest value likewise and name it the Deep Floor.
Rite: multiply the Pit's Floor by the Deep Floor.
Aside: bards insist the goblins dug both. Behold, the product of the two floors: 0.64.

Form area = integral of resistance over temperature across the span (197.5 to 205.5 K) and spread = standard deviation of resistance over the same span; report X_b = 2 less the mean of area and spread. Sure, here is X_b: -1.76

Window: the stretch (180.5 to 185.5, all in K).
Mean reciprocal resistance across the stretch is 1.5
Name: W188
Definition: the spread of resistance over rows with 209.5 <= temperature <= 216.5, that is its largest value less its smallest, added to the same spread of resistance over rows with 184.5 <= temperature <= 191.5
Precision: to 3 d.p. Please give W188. 0.262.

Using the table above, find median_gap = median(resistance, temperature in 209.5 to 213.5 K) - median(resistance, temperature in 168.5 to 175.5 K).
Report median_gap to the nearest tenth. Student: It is 1.0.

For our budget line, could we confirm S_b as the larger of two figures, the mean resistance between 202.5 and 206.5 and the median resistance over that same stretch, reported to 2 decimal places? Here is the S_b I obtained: 1.03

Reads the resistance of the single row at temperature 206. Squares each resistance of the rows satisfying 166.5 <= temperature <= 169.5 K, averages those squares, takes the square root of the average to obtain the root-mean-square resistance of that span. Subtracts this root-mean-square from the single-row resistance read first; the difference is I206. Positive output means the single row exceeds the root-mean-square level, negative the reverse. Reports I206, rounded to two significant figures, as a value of 0.78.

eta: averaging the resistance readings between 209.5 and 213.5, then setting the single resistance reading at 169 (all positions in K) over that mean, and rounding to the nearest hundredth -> 0.23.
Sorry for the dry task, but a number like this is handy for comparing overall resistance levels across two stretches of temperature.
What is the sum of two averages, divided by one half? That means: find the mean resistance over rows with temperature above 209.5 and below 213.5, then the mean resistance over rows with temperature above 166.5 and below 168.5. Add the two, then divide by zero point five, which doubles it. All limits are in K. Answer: 3.5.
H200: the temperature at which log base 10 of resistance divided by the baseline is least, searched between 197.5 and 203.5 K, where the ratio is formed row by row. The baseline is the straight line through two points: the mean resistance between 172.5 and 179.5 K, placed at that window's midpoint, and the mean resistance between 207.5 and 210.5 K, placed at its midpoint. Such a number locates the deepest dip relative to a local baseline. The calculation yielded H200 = 198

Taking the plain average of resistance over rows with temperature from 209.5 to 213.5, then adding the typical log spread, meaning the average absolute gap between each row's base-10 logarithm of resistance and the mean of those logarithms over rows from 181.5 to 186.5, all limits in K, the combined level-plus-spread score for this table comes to 1.45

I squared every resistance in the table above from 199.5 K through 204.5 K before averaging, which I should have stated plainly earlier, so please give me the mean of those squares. 0.89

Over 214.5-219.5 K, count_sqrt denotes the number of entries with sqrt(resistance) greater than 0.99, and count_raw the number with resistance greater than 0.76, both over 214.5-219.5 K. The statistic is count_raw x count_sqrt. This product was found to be 25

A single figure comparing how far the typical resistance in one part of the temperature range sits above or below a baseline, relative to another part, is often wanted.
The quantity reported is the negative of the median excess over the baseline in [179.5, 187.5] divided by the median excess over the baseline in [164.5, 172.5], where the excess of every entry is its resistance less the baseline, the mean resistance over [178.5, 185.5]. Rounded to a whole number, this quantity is 0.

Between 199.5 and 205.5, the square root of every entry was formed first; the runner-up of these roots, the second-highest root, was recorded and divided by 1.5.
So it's 0.67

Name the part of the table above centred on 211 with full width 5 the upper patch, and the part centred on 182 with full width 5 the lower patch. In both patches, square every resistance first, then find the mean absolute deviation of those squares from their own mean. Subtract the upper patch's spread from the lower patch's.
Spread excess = -0.10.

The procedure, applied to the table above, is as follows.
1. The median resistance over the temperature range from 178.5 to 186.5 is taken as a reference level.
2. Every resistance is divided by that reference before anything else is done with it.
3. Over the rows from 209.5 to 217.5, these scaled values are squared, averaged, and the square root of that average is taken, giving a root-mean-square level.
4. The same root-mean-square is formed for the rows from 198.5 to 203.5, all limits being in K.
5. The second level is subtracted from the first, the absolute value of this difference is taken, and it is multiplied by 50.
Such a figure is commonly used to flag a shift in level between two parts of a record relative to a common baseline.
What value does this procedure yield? 34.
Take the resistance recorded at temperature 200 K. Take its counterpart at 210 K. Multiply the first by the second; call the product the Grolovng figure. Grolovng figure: 1.24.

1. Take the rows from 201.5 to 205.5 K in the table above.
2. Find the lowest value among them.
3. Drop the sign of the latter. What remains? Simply 0.9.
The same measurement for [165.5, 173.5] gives 0.3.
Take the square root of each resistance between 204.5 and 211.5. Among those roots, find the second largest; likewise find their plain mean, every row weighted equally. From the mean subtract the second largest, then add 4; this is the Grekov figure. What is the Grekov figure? 3.93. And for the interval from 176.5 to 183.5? 3.99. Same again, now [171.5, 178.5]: 3.96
